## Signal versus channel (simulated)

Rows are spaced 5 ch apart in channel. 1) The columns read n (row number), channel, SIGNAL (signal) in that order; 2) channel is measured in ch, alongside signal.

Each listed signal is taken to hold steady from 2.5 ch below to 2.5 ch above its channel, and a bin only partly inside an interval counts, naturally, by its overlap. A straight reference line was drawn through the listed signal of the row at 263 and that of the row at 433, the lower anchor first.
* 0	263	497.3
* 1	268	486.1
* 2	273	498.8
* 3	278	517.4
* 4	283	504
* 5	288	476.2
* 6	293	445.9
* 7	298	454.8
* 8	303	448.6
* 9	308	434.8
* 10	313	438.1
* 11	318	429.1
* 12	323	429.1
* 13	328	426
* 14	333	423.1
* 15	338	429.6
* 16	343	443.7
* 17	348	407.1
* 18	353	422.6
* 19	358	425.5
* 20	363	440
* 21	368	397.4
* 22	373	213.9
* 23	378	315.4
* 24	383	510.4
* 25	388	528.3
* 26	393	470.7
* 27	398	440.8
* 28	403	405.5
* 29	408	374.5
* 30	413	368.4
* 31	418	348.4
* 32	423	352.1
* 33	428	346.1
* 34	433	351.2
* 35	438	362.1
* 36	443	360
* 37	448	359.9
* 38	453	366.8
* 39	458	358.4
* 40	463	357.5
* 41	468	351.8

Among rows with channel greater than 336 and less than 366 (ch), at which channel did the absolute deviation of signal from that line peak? 363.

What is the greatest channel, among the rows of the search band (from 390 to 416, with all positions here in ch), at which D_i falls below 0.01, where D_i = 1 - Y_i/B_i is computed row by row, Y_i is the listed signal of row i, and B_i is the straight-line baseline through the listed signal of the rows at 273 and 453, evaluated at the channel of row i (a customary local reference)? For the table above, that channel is 403 ch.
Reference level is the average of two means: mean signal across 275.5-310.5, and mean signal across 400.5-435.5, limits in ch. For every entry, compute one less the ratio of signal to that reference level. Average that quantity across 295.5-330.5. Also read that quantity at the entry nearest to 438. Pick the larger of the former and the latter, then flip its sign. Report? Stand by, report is -0.130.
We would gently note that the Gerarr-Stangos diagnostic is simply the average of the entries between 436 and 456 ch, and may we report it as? 362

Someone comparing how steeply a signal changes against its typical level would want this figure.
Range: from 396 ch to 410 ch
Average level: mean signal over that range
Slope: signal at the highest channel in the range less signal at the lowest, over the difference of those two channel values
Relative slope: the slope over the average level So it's -0.016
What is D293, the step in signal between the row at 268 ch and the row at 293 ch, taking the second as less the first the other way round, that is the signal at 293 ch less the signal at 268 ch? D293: -40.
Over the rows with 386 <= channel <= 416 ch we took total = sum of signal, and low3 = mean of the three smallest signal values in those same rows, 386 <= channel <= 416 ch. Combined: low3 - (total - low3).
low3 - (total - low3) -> -1823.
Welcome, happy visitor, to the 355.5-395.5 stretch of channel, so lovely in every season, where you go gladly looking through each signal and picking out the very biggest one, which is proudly 528.3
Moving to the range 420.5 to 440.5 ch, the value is 362.1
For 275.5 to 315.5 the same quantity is 517.4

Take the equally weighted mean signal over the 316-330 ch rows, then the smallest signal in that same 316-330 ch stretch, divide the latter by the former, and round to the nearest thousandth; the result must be 0.995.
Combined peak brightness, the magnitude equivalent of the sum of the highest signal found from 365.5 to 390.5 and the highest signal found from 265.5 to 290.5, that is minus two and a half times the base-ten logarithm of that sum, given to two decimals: -7.55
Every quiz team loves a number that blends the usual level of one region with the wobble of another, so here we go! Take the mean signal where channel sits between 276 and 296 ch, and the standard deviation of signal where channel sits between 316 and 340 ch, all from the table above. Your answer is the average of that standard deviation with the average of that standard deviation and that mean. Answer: 123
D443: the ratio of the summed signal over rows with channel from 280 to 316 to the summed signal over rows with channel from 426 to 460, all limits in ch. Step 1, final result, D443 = 1.28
